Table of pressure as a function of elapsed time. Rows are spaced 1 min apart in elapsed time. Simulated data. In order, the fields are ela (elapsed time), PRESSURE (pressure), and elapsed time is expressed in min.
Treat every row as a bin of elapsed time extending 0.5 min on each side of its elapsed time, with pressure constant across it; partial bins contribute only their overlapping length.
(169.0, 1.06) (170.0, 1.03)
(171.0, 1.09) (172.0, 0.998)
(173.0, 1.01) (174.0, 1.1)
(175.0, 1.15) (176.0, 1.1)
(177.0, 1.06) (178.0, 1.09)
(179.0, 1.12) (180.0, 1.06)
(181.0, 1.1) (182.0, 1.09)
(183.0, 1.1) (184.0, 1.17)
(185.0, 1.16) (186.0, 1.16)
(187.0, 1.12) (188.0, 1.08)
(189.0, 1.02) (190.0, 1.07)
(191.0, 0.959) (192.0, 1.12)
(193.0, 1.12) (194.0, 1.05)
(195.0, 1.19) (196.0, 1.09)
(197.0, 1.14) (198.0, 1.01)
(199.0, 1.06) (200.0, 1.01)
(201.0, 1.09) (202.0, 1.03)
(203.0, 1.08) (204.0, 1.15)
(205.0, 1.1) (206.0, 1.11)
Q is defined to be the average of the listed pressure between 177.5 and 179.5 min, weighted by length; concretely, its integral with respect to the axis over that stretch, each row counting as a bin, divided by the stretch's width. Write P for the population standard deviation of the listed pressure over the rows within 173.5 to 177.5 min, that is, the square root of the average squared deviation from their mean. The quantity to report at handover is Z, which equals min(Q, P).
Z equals 0.032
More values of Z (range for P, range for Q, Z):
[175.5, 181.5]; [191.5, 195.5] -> 0.022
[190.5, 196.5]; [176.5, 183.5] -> 0.071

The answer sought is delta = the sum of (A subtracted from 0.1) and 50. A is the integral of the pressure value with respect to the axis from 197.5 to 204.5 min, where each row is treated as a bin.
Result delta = 42.7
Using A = 7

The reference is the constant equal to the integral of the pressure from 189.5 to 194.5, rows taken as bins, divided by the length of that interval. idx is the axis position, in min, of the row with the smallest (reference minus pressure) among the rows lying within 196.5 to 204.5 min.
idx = 204.0 min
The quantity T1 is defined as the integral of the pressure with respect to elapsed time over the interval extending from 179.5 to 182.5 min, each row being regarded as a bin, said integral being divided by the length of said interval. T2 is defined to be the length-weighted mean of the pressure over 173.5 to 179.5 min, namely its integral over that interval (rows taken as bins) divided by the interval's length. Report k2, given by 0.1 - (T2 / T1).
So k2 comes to -0.918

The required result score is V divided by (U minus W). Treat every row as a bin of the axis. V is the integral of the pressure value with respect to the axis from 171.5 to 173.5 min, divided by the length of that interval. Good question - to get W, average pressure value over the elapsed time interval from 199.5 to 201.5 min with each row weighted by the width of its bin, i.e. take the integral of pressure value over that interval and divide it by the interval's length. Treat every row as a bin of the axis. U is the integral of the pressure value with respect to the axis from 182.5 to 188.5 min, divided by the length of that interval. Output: 12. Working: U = 1.13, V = 1.00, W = 1.050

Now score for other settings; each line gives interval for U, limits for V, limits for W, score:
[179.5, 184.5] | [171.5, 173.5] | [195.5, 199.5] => 35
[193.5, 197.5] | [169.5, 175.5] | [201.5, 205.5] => 39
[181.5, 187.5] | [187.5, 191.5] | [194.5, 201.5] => 21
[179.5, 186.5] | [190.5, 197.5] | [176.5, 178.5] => 24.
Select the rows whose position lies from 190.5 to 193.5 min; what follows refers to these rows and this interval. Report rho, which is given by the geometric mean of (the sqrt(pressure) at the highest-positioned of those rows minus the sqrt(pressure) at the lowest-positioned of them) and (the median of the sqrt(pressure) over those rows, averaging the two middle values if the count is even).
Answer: 0.289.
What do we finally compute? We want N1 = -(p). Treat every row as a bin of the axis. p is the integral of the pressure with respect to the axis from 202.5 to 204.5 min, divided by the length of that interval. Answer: -1.115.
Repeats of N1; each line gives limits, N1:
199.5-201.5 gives -1.050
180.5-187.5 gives -1.129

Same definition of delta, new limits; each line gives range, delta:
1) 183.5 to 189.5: 43.4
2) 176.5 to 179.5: 46.8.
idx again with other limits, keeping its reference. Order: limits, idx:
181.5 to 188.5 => 184.0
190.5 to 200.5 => 195.0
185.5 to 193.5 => 186.0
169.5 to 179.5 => 175.0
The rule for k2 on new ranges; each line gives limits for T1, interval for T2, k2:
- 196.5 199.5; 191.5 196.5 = -0.941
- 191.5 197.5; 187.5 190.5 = -0.845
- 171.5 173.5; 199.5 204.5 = -0.968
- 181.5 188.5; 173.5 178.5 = -0.877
